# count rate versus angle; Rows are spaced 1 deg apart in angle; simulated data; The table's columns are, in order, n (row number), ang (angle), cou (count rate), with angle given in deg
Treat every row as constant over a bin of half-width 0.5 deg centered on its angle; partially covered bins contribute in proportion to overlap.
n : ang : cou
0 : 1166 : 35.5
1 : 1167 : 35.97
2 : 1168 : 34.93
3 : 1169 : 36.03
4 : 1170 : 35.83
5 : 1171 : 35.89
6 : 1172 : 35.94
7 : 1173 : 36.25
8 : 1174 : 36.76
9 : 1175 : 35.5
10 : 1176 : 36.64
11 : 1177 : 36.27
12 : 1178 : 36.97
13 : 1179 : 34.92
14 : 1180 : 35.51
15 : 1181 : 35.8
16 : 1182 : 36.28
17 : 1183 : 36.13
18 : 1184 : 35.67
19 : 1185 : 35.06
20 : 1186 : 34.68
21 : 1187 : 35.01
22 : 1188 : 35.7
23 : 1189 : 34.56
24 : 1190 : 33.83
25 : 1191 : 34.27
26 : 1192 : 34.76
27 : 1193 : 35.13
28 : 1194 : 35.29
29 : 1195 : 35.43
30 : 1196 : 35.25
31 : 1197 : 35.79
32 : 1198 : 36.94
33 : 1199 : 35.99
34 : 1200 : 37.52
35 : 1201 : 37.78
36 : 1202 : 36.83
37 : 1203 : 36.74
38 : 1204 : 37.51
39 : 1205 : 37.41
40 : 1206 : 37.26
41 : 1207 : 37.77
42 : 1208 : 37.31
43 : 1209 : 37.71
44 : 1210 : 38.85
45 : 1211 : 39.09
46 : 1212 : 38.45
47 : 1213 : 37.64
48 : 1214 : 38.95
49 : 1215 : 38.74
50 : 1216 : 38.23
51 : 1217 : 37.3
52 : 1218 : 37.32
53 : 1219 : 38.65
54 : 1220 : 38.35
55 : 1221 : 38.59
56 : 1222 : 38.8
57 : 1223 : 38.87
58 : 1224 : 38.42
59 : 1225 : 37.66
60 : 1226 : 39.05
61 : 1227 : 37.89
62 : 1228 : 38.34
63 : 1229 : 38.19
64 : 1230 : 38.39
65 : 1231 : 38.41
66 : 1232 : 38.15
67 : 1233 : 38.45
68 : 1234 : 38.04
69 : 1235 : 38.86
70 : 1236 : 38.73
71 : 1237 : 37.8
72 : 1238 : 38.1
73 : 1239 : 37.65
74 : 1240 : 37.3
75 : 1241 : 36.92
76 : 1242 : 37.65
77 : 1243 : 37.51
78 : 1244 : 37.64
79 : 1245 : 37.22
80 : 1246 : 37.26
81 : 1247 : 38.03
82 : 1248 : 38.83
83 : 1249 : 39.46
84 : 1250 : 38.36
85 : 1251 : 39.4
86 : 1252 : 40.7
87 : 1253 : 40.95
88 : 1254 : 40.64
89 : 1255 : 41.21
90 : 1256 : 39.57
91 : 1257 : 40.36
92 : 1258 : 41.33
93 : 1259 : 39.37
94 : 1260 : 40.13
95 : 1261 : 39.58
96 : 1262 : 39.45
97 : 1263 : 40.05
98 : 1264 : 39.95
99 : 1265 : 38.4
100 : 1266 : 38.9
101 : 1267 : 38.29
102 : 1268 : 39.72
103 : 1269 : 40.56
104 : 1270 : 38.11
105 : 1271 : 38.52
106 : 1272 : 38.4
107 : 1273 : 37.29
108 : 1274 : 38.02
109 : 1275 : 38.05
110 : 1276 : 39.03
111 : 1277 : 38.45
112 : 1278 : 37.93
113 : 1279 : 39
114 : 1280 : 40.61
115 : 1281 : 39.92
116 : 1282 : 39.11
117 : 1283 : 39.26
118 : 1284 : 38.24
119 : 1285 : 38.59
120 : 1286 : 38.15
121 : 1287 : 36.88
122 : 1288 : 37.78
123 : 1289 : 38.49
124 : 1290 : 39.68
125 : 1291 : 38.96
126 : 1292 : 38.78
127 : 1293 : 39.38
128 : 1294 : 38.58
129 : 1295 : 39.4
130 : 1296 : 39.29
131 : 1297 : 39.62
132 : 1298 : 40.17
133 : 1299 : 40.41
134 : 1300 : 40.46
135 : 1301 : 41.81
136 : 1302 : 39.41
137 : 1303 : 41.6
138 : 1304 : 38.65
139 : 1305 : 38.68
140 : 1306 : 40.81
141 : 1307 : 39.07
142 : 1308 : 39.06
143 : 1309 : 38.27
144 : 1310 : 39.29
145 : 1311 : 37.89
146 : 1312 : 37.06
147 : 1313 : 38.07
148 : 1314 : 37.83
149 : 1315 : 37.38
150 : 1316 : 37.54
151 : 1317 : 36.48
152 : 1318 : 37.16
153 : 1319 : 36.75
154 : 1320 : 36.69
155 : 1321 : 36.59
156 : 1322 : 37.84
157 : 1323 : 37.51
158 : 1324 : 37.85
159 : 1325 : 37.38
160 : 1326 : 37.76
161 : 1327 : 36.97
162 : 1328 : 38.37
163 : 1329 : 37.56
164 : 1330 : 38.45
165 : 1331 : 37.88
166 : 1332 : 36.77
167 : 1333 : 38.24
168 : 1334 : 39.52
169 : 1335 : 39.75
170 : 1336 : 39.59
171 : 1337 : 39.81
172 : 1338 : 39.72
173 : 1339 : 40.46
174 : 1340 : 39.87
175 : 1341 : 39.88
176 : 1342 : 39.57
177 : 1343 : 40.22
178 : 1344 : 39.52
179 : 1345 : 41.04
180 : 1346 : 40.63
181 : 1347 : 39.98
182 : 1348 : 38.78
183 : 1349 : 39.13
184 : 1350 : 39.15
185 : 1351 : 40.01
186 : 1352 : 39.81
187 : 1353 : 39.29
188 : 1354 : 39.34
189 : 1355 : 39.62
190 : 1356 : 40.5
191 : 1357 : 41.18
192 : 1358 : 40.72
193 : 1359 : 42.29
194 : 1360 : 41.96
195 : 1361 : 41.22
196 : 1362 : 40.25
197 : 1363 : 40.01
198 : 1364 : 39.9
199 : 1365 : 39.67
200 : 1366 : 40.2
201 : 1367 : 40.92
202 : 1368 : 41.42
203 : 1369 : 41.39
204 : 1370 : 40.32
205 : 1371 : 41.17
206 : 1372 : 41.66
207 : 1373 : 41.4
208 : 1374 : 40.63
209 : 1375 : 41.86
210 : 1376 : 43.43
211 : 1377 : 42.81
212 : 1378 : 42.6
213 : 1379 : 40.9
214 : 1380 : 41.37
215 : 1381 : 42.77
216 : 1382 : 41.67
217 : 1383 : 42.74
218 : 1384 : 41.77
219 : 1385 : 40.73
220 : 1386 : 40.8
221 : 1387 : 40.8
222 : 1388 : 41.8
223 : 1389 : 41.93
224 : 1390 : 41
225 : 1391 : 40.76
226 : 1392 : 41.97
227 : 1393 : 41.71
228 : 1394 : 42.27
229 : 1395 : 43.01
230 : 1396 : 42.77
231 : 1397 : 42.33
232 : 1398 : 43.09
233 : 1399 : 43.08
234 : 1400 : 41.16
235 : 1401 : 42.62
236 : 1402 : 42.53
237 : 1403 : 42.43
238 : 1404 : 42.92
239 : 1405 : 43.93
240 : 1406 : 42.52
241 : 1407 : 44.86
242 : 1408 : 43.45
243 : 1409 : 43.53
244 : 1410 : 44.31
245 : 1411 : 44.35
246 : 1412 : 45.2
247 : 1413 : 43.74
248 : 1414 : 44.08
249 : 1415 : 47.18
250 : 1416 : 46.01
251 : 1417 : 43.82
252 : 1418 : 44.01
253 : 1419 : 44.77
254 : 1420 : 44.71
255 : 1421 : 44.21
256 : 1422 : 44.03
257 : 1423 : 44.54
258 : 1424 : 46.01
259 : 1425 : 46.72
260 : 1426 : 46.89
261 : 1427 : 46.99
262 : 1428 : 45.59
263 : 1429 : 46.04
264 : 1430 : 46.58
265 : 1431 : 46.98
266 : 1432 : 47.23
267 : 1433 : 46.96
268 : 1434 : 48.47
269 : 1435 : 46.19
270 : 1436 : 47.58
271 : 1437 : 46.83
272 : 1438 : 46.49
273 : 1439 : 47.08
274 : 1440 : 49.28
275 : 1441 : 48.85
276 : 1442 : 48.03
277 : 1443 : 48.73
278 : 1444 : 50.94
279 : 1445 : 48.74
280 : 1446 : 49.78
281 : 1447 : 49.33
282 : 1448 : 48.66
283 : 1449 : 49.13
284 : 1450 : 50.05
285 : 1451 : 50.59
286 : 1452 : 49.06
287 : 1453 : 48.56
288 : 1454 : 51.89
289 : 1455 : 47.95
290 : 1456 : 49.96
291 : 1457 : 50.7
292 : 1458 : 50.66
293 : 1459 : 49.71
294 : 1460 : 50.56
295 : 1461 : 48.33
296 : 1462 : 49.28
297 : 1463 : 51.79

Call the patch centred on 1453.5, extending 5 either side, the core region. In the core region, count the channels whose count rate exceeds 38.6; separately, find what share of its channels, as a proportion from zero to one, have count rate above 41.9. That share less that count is -9.0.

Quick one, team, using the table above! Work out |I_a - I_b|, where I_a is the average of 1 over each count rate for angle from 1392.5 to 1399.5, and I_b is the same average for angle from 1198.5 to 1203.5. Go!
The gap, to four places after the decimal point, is 0.0036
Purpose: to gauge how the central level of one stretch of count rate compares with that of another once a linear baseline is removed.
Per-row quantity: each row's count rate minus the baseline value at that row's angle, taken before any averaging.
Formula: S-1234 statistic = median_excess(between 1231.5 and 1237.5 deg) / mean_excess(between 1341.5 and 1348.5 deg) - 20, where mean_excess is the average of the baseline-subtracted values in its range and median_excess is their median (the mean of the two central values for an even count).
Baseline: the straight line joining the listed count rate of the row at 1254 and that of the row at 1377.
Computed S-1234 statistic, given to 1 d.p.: -19.1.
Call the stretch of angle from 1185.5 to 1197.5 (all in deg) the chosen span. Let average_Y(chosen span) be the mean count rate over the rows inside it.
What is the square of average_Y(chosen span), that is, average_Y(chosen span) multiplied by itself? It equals 1223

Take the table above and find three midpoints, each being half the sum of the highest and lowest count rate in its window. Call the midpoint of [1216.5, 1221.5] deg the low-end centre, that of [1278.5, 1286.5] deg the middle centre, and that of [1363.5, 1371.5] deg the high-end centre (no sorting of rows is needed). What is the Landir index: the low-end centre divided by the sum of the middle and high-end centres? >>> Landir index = 0.475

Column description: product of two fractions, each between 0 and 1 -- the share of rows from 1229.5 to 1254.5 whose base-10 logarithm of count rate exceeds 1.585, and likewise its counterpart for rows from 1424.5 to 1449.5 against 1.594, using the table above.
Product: 0.3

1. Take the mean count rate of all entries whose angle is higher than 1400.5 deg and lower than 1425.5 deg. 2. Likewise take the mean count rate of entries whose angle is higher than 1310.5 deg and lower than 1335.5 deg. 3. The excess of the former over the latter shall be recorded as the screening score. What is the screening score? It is 7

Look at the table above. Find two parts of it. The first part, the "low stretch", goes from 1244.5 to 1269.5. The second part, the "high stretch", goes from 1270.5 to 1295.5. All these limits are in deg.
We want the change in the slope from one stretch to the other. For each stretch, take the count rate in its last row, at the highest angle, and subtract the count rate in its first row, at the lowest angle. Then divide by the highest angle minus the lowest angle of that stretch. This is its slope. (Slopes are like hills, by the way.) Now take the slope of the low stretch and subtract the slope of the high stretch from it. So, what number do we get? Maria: 0.10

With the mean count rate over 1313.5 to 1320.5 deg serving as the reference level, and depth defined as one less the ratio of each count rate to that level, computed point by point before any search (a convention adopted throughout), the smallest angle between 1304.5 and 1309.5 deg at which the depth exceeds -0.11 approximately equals 1305 deg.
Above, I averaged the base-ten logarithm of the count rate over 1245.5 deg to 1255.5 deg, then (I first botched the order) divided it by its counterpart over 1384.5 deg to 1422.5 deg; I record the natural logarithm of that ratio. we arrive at -0.024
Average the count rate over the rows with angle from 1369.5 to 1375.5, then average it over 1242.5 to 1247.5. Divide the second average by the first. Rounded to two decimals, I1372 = 0.91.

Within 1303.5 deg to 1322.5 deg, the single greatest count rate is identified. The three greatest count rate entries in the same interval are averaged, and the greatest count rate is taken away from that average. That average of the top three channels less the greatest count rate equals -1.09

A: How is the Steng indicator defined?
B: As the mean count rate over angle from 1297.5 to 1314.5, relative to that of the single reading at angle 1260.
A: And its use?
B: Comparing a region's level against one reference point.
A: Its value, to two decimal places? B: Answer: 0.98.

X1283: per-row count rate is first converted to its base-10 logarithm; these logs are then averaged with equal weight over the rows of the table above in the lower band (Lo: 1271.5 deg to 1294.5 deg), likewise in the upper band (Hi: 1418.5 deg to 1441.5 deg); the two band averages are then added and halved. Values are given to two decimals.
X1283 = 1.63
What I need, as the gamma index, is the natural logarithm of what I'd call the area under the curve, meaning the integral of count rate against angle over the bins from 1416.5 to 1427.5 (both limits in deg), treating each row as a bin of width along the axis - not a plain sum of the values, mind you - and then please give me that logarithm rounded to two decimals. 6.21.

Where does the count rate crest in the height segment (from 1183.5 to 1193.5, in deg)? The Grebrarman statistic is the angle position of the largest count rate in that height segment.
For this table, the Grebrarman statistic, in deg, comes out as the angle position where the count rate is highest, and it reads 1188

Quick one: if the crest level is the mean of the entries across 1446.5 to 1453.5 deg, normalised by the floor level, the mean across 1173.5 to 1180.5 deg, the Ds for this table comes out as 1.37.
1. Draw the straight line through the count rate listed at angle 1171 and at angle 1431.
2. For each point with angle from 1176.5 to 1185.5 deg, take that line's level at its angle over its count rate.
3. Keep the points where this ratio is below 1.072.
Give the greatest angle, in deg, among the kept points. 1185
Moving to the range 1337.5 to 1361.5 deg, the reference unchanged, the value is 1361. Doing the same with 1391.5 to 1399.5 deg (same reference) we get 1399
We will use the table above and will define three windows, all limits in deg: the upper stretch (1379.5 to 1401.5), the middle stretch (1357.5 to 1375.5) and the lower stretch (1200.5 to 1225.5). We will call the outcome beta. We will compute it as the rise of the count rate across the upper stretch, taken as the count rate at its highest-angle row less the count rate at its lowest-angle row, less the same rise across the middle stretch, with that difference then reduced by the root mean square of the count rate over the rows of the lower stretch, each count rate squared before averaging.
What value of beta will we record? -37.9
